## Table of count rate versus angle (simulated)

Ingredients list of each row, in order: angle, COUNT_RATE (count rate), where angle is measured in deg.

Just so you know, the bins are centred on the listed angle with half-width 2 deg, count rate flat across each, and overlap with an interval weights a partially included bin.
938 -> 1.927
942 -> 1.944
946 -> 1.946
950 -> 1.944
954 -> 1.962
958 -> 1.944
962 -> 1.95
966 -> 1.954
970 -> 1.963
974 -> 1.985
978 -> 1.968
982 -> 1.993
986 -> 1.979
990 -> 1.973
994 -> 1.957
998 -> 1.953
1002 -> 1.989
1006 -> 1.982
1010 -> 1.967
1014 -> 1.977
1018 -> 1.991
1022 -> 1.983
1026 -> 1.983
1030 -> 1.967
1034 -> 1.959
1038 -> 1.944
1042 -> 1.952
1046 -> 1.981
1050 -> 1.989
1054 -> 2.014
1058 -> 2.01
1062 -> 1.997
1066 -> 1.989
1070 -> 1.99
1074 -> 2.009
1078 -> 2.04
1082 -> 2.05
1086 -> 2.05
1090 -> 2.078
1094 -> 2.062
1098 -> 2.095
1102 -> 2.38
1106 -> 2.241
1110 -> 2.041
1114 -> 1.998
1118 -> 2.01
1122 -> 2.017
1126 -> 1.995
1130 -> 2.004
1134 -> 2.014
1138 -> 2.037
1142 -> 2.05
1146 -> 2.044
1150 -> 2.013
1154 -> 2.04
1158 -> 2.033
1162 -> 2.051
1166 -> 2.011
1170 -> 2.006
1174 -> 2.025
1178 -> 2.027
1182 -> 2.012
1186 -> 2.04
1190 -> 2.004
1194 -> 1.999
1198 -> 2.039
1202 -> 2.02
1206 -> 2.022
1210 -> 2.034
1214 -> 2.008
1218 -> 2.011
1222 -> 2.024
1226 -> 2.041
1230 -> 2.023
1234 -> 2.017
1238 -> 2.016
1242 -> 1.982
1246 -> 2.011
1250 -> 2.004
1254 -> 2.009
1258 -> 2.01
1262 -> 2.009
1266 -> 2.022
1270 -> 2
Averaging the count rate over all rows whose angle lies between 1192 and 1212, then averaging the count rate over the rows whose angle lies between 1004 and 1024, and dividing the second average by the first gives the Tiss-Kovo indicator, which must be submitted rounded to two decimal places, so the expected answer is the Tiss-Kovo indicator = 0.98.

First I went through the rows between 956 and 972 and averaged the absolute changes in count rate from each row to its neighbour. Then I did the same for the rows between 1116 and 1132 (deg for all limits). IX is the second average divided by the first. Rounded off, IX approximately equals 2.0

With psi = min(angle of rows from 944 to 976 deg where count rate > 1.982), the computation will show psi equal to 974 deg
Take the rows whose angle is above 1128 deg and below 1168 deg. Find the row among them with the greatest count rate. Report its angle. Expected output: 1162 deg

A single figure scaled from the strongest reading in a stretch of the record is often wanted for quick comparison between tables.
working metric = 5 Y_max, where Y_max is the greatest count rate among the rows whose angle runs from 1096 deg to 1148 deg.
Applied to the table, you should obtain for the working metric 11.9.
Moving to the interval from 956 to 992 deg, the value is 10.0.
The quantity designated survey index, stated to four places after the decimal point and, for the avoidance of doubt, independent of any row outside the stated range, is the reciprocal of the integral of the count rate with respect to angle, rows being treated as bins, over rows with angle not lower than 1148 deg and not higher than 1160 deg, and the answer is 0.0411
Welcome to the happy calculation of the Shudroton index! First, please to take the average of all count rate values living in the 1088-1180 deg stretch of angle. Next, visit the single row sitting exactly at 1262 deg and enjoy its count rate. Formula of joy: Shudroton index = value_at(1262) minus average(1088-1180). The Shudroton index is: -0.05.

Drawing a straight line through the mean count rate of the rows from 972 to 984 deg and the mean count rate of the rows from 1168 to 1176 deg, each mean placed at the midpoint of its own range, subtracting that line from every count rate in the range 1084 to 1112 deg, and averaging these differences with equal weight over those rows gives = 0.13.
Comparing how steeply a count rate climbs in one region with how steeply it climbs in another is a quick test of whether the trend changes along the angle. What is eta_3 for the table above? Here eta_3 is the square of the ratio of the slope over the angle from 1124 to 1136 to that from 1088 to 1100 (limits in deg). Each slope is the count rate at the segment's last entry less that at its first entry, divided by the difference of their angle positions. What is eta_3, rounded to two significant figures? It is 1.2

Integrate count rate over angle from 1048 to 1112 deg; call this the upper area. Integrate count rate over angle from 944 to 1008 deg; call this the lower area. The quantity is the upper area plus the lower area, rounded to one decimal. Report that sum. 257.9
